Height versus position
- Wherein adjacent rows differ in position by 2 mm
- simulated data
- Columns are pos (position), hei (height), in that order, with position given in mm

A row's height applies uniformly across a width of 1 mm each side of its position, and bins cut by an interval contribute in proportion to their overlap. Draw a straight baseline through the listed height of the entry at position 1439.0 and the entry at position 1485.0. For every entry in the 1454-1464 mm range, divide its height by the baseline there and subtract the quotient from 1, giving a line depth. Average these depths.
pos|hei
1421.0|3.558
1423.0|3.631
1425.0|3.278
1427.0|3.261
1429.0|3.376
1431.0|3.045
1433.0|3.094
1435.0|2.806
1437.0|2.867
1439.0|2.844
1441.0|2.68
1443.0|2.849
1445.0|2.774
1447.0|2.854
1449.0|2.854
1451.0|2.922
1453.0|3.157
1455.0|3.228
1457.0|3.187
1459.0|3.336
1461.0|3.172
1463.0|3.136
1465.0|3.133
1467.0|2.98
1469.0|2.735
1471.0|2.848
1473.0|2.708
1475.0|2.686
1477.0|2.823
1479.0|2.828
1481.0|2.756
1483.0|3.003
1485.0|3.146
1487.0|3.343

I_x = -0.08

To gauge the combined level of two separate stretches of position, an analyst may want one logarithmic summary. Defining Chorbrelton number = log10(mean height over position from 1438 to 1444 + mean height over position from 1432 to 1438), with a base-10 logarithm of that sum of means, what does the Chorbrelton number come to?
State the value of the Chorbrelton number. 0.757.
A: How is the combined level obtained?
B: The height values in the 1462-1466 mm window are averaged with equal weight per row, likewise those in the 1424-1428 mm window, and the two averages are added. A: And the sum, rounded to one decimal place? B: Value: 6.4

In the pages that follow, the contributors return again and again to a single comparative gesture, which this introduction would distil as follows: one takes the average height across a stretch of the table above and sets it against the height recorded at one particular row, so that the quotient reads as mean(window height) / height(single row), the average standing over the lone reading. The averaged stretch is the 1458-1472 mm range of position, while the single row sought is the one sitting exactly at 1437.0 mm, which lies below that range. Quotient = 1.06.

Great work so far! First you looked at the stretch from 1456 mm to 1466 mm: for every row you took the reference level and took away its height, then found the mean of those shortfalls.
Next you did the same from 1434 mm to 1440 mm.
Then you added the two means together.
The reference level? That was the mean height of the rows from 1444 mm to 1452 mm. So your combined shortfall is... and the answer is -0.33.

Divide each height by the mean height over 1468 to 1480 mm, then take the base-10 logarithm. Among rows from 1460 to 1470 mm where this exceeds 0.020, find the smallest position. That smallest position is 1461.0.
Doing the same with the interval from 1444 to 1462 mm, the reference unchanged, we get 1451.0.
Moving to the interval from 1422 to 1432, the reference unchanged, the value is 1423.0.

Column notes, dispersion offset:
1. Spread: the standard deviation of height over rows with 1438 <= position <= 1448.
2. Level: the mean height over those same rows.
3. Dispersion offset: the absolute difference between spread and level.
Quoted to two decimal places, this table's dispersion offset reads 2.73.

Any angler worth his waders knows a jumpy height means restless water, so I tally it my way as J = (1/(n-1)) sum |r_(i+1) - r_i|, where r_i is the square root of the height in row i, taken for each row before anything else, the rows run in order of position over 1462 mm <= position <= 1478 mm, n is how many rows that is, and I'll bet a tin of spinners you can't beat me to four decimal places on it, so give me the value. 0.0344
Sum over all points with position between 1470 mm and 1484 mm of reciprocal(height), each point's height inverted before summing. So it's 2.5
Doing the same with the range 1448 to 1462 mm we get 2.2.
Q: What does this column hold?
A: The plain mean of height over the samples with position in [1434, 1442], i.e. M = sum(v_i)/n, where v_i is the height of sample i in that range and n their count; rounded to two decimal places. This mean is 2.80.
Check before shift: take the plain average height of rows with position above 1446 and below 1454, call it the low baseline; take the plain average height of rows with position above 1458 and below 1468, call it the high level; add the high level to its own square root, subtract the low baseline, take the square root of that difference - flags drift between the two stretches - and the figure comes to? 1.41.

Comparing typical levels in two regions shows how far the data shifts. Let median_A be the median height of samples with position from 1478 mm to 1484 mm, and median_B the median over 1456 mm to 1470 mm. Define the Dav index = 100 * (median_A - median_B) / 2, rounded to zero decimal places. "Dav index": -15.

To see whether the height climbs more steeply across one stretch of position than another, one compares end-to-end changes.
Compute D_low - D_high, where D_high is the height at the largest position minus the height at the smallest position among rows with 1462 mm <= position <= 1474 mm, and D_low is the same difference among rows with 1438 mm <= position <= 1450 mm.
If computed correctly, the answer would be 0.44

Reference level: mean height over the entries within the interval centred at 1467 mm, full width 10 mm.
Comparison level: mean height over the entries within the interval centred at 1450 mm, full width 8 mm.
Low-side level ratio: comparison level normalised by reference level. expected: 0.99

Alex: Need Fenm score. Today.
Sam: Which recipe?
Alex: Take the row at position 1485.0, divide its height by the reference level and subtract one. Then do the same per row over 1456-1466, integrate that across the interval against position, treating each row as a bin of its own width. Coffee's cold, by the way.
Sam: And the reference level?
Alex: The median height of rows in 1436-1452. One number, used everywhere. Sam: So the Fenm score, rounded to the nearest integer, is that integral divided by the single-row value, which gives 12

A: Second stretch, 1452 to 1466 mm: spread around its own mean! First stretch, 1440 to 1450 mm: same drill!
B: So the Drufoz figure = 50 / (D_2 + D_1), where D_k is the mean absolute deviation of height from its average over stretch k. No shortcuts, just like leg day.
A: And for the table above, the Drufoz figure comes 450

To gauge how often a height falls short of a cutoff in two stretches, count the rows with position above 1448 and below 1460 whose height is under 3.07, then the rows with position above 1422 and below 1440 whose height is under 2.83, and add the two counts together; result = 3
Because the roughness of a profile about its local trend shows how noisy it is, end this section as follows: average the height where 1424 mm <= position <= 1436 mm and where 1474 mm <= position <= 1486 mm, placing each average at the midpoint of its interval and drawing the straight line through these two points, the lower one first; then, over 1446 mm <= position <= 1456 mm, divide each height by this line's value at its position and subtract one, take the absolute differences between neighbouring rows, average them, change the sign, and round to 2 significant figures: -0.034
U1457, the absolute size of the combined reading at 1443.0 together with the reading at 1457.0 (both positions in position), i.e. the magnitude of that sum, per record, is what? 6.04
